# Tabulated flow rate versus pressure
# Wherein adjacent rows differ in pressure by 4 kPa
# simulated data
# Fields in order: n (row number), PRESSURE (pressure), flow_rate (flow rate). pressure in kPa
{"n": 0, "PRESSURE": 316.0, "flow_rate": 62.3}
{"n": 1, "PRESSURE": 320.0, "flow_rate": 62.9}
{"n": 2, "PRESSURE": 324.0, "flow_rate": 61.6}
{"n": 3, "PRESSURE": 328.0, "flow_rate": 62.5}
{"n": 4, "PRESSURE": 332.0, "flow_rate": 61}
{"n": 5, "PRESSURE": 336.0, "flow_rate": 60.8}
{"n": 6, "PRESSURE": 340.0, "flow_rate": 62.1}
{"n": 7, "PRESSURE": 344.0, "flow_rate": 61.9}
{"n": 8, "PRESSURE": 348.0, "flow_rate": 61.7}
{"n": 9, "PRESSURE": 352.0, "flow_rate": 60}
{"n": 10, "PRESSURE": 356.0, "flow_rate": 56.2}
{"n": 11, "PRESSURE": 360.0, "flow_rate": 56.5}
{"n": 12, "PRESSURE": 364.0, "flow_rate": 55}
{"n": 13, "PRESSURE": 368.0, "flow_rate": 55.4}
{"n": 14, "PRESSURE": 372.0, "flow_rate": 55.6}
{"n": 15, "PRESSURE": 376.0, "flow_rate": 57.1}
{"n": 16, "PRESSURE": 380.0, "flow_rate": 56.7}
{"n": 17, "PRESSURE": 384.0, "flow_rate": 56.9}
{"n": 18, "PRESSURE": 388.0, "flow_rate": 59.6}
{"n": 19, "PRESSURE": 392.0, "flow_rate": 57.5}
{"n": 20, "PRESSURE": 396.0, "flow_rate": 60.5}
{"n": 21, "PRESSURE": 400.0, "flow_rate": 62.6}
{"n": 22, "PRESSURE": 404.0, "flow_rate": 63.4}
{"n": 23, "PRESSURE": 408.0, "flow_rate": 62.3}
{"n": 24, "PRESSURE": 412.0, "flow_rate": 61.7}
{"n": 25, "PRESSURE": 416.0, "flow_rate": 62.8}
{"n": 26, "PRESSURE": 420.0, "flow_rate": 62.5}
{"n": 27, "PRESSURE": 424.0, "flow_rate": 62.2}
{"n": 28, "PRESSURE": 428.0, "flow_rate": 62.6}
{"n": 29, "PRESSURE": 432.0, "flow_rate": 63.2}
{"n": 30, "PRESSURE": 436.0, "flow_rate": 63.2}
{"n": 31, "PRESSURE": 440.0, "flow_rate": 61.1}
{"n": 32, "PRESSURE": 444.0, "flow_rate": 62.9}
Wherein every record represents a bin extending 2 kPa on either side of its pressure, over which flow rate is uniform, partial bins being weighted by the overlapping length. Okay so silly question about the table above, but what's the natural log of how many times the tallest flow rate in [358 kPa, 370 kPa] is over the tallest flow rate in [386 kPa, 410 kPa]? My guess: -0.12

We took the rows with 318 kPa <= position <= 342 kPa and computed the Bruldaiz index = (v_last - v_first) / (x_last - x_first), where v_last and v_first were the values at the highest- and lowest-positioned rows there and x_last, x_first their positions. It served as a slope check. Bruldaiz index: -0.04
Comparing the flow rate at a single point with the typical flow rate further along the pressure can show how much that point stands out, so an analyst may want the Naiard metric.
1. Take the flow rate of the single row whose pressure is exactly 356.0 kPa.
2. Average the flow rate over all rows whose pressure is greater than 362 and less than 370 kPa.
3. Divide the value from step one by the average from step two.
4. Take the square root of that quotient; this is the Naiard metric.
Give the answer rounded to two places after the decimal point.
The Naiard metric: 1.01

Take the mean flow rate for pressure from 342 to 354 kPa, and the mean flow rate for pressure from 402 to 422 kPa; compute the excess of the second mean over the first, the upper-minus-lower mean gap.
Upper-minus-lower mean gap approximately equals 1.3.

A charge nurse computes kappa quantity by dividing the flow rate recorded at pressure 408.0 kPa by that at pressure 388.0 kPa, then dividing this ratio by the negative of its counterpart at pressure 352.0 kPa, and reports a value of -0.0174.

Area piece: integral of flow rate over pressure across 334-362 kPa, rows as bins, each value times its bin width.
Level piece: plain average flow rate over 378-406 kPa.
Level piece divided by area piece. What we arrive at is 0.0355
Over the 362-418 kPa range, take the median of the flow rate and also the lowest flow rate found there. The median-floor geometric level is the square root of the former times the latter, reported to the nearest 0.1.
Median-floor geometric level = 56.7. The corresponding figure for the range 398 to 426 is 62.1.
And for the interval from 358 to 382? 55.5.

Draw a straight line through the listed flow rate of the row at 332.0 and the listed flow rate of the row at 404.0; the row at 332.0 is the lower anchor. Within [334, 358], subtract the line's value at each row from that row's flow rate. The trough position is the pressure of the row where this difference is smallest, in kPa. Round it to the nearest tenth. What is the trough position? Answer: 356.0 kPa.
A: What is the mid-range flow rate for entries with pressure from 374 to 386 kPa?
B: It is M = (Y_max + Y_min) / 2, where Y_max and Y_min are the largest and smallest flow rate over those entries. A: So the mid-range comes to 56.9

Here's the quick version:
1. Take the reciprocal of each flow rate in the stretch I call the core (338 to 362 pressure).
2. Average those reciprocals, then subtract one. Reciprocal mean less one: -0.983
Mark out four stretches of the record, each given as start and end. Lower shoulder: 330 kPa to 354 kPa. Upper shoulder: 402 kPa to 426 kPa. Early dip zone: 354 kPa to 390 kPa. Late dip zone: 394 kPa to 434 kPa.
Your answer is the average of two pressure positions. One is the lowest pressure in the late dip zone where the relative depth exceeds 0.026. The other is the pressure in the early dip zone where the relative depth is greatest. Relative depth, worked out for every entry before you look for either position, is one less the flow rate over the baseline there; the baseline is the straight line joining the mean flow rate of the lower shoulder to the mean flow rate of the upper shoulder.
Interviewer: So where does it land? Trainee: 380 kPa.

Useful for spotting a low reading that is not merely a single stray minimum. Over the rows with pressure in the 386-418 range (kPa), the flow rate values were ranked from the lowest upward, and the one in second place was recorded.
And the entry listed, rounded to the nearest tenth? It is 59.6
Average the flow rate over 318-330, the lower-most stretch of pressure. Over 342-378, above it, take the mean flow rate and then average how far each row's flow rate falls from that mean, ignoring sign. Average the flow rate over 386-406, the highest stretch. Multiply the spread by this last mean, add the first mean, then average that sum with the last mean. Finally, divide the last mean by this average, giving 0.46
